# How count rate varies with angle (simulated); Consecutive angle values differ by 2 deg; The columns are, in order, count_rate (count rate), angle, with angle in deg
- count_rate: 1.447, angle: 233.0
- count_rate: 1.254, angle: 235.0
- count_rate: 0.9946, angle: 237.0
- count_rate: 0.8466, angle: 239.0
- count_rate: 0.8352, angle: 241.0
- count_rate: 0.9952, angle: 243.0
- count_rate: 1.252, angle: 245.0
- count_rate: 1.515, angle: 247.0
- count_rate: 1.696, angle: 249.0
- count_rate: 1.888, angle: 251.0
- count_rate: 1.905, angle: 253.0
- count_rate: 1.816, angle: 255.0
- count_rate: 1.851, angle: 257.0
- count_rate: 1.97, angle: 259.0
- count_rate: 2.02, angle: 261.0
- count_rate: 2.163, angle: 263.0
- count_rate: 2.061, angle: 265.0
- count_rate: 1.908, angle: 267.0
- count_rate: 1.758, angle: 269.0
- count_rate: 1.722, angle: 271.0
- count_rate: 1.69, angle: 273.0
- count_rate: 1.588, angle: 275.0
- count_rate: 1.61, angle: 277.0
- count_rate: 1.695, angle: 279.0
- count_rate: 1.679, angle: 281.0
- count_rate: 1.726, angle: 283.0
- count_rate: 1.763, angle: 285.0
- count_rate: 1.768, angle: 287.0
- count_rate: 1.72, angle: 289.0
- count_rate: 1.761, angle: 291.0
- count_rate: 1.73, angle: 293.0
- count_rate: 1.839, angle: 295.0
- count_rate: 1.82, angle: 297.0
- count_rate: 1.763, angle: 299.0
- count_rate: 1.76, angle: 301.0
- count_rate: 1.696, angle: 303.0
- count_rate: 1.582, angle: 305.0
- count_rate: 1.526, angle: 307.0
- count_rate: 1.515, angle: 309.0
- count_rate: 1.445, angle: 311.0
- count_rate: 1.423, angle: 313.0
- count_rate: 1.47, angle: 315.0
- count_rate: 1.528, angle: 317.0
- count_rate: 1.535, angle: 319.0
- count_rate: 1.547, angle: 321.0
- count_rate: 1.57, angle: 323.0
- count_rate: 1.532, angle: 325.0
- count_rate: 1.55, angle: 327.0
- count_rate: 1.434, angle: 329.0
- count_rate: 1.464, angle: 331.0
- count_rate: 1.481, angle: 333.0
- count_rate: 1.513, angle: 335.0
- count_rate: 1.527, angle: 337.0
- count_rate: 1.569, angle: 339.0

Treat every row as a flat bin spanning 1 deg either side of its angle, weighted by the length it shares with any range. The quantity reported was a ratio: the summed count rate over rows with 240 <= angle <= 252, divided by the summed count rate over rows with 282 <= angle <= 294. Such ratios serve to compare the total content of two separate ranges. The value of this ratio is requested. 0.78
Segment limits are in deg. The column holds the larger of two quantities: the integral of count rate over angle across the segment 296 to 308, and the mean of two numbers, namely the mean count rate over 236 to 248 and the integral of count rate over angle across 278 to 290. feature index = 20.3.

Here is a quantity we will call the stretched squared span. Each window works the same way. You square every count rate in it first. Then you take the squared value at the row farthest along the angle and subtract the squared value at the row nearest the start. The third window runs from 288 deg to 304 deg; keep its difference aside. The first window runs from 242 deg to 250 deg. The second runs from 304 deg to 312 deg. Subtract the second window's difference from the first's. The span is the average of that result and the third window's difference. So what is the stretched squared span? 1.1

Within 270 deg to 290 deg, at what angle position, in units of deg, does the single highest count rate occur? 287.0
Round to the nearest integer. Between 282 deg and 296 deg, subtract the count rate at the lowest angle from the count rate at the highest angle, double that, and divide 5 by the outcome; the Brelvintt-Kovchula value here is 22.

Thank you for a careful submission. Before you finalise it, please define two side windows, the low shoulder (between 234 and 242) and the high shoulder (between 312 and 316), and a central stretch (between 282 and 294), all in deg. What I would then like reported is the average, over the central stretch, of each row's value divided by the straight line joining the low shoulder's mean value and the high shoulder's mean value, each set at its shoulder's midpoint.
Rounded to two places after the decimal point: 1.36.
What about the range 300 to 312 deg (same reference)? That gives 1.14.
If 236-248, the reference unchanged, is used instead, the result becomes 1.06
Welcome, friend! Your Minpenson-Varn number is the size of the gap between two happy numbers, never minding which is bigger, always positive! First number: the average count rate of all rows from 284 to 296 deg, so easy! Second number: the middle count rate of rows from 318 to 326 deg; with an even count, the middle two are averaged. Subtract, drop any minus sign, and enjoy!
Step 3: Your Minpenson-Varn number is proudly 0.22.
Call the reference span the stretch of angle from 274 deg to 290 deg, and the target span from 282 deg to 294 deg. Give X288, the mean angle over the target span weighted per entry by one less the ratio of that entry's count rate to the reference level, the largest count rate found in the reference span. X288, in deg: 288.2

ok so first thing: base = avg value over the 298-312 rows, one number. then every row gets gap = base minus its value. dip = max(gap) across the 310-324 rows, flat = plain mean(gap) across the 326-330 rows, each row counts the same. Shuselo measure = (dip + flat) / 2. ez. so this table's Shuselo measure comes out 0.15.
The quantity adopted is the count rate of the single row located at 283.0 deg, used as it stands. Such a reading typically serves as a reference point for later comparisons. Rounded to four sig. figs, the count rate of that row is 1.726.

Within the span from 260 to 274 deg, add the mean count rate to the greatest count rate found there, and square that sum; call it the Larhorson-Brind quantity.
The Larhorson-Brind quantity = 16.5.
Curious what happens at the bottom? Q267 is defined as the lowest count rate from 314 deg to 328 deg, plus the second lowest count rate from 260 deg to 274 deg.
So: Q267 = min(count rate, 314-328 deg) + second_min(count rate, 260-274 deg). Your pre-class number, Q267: 3.2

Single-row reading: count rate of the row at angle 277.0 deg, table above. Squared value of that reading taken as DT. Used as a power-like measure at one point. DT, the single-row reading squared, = 2.6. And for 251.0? 3.6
